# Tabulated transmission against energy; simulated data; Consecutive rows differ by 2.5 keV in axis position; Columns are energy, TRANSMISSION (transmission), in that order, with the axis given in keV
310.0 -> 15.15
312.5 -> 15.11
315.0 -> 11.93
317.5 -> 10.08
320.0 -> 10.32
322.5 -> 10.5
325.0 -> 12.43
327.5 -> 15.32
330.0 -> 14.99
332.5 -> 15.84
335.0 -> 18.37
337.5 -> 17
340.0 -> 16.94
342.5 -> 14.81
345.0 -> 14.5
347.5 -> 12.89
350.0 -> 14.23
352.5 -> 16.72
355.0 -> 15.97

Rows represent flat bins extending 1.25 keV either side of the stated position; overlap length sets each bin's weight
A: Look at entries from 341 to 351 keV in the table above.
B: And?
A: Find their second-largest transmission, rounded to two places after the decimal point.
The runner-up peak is 14.50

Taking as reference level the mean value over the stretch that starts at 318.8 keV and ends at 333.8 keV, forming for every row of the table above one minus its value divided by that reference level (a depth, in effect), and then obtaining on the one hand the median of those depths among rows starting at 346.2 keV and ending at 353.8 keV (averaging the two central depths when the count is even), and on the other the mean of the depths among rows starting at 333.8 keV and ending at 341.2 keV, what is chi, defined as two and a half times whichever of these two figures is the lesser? -0.79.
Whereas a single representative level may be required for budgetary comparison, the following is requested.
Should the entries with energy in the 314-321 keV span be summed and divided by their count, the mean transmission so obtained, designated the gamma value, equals 10.8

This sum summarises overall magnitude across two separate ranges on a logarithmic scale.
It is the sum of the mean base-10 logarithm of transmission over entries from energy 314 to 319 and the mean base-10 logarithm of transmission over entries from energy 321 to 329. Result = 2.14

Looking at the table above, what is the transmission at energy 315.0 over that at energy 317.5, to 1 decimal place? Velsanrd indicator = 1.2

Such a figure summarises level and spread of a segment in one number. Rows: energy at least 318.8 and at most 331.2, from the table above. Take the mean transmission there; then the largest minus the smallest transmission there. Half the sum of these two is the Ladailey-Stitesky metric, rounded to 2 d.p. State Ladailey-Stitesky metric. 8.86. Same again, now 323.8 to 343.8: 10.83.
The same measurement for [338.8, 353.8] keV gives 9.53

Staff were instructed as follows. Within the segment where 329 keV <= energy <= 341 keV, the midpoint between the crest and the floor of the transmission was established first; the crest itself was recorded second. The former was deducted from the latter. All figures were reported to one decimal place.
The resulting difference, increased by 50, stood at 51.7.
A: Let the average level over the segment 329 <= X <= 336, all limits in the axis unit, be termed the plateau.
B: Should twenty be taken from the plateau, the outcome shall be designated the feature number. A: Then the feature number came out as -3.6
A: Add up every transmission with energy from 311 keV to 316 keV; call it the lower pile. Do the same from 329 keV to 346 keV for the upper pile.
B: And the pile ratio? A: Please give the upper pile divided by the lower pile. 4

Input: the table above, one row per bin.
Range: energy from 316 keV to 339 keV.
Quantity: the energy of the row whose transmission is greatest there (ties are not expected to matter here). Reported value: 335.0 keV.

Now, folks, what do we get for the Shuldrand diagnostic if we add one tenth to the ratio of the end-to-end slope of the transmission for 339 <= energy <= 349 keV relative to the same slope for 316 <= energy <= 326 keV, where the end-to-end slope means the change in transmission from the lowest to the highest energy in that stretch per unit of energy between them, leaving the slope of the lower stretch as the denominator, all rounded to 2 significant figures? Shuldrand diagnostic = -1.6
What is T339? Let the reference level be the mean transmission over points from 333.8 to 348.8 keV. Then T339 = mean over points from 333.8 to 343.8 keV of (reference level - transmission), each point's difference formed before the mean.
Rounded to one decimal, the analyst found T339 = -1.0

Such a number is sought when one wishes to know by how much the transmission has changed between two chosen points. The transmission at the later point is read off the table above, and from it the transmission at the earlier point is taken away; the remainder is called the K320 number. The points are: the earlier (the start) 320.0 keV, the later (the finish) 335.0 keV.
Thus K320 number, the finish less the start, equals 8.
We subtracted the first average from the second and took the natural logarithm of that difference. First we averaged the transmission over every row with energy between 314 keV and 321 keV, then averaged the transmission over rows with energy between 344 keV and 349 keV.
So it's 1.07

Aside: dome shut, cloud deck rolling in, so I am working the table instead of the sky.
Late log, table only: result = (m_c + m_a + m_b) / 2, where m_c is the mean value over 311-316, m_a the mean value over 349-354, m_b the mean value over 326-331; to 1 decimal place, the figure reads 22.1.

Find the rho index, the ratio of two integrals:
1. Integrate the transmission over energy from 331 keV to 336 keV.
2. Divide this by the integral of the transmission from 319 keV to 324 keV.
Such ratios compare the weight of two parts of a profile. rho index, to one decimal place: 1.6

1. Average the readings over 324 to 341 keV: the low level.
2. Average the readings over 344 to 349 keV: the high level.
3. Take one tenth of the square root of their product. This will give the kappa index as 1.47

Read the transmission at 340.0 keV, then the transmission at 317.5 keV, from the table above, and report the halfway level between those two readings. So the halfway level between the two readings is 13.5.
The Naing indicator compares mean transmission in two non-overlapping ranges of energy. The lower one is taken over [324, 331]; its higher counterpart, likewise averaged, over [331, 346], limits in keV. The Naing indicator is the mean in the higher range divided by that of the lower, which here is 1.14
